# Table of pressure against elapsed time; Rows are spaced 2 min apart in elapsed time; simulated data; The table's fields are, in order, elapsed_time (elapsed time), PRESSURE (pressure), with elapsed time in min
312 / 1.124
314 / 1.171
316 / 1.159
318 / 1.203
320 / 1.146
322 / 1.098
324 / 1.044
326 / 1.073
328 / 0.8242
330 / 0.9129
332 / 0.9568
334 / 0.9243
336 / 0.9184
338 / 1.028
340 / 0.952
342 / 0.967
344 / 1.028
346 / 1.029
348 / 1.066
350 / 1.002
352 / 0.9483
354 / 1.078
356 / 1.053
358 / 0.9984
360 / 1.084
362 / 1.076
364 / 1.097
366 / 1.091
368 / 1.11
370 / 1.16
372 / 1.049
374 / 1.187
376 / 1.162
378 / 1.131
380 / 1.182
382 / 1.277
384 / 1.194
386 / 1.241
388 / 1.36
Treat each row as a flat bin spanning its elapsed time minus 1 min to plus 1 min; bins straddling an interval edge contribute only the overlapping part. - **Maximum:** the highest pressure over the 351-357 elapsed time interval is 1.078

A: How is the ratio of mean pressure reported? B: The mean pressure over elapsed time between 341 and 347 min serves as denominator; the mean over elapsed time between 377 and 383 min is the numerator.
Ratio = 1.19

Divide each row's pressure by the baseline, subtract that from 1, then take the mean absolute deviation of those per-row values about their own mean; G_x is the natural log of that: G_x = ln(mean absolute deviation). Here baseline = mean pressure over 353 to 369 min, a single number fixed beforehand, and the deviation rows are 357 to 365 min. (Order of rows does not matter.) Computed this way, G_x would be -3.49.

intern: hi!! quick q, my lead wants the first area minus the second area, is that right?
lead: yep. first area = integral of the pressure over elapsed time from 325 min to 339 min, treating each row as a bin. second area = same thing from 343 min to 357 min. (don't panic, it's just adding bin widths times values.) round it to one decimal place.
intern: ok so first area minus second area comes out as -1.1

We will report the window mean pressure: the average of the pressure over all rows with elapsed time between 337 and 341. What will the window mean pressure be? 0.99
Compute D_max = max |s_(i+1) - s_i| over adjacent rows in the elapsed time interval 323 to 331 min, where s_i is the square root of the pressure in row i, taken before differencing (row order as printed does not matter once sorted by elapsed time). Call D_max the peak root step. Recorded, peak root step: 0.13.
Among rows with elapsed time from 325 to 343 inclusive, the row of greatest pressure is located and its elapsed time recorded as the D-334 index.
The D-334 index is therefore 326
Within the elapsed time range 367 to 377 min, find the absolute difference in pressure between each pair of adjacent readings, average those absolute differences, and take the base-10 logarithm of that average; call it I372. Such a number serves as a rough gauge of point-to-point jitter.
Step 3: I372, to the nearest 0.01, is -1.09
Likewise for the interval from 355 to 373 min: -1.35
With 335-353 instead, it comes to -1.28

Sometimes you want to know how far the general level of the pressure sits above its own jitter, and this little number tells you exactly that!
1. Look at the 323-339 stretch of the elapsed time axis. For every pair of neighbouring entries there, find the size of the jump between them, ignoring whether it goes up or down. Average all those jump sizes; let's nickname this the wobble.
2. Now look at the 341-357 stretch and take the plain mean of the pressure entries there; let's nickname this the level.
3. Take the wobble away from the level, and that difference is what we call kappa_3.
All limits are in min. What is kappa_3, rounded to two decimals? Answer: 0.94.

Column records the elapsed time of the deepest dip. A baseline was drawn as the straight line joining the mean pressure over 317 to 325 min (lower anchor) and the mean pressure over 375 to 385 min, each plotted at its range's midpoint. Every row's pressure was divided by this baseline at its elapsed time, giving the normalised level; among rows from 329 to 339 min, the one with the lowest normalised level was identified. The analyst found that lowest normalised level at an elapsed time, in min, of 330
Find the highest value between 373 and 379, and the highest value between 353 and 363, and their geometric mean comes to 1.13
